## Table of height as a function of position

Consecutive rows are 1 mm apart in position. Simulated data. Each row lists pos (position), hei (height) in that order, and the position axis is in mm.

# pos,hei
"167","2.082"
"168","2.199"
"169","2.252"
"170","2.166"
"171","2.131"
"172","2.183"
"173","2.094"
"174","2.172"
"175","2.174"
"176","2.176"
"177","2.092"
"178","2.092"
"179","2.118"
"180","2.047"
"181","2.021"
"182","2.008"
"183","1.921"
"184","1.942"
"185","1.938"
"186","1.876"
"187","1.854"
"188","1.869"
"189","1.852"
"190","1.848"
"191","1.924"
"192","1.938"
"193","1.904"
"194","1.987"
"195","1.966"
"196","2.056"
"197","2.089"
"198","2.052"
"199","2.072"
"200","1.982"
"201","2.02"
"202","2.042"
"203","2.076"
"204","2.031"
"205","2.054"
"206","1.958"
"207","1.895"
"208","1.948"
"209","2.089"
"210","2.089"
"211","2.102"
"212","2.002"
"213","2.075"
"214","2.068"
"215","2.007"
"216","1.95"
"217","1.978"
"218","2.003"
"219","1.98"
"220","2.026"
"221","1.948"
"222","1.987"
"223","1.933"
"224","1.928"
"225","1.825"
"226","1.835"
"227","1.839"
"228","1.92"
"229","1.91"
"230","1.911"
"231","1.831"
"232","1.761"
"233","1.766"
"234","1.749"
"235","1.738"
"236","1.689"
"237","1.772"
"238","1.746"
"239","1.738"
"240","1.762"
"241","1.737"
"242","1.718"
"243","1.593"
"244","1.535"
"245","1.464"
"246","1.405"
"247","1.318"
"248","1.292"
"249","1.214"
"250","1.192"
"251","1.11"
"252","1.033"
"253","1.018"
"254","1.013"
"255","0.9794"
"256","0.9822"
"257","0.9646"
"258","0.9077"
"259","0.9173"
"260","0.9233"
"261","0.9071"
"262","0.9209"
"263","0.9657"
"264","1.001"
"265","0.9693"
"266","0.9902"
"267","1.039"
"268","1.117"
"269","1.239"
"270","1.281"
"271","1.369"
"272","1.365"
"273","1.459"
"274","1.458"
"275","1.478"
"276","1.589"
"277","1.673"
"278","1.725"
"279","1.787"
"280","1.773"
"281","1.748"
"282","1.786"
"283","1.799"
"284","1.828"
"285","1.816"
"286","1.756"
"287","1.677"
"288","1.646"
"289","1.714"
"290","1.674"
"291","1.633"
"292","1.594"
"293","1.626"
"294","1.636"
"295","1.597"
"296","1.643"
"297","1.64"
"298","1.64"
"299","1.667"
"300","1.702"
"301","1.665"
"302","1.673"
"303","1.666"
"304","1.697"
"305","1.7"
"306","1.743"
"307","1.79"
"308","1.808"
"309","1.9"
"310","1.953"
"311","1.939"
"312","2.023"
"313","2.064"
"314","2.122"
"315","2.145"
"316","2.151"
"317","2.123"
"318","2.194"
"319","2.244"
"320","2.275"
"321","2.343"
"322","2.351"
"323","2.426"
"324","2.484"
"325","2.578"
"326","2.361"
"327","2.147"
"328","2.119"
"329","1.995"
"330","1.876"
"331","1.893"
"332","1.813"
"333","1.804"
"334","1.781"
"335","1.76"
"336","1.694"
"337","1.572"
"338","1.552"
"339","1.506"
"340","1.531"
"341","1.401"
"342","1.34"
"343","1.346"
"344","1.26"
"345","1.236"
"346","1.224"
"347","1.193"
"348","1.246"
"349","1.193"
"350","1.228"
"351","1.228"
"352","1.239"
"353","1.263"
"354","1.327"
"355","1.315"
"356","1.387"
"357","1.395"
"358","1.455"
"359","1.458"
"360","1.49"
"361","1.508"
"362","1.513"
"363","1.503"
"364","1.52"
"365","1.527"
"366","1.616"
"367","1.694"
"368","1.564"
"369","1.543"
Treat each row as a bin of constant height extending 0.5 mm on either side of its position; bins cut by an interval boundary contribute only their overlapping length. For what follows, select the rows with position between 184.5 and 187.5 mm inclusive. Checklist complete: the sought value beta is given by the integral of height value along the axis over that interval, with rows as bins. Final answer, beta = 5.7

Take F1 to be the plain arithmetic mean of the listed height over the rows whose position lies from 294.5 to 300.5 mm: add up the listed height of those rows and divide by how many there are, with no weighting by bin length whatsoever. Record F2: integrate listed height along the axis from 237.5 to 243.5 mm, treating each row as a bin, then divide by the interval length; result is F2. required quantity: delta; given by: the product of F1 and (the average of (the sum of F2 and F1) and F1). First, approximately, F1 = 1.65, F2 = 1.72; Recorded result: 4.1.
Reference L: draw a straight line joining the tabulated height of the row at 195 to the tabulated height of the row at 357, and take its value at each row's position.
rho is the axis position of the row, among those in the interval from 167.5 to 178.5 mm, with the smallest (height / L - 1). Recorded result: 173 mm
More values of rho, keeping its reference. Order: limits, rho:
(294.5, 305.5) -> 295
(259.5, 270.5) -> 261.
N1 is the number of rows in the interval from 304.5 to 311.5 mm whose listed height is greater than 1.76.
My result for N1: 5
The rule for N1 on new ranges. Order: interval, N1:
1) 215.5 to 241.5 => 20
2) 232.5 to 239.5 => 2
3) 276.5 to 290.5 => 6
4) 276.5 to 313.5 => 13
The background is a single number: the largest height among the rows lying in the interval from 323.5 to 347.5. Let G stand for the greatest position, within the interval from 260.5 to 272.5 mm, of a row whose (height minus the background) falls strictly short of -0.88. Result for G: 272 mm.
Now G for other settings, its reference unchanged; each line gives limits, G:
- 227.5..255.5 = 255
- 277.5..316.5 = 304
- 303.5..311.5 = 304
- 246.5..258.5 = 258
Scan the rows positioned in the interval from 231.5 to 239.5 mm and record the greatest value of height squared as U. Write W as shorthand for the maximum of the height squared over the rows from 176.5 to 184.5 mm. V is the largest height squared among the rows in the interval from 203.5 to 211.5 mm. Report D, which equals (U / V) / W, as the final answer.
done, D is 0.16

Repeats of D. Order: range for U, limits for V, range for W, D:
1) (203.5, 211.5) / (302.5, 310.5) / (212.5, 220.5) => 0.27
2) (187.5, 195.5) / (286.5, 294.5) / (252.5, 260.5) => 1.30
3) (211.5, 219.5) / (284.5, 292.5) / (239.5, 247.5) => 0.42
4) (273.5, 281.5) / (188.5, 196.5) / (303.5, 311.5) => 0.20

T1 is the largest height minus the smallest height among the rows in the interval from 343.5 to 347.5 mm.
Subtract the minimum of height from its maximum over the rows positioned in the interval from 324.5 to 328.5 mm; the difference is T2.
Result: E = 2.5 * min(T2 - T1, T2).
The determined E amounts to 0.98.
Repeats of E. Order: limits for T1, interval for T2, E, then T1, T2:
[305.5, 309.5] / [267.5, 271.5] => 0.24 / 0.157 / 0.3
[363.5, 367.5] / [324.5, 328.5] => 0.71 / 0.174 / 0.5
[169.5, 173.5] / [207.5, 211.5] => 0.16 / 0.089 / 0.2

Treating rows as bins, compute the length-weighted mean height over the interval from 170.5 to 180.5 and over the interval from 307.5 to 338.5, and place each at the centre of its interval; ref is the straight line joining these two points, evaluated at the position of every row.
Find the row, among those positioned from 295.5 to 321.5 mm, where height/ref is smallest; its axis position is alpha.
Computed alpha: 297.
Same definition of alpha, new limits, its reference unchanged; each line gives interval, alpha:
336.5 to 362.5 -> 347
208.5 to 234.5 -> 234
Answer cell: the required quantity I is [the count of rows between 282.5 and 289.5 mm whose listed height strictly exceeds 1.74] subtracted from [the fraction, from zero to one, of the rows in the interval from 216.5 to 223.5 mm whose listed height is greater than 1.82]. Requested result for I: -3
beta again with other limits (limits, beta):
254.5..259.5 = 4.8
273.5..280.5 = 11.5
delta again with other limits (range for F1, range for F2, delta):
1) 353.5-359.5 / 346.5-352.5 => 2.8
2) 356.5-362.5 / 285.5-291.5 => 3.4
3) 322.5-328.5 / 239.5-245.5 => 7.5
